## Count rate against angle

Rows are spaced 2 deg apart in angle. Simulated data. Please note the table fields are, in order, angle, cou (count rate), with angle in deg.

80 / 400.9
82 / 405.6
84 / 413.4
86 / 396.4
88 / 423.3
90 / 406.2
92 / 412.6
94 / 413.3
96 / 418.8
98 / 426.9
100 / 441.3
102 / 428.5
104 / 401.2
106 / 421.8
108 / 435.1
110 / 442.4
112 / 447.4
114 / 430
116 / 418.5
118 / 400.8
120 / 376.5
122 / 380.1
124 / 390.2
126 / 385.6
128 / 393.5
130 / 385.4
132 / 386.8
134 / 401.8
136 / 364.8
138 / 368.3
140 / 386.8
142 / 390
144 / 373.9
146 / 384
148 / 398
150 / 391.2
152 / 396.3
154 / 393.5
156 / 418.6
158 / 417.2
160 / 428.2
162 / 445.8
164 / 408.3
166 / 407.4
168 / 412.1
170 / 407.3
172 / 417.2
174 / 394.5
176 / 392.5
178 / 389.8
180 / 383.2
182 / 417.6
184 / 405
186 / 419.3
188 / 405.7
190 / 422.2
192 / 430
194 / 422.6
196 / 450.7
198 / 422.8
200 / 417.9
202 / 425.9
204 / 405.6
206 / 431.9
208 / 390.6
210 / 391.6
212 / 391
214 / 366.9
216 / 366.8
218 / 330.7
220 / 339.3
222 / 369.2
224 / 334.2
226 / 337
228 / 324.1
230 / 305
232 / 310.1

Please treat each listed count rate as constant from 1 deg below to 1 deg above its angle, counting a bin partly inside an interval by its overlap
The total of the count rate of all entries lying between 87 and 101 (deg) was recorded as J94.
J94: 2942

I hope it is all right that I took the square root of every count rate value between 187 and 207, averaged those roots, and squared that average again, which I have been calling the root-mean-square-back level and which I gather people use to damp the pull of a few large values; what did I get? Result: 423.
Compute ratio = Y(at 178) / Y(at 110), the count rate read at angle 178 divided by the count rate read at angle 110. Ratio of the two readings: 0.88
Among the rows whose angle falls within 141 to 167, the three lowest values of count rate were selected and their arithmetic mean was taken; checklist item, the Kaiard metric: 383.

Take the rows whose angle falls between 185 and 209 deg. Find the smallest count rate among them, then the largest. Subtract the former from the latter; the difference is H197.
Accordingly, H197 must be 60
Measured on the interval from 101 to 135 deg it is 71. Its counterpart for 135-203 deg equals 86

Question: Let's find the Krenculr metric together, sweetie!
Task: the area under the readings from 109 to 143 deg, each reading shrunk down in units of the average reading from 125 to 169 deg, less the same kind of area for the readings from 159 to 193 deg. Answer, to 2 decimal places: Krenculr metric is -1.19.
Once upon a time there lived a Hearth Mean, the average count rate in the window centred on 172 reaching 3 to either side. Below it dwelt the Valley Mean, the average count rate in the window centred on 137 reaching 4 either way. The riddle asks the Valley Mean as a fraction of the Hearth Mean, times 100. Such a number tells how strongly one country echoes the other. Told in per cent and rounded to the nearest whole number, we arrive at 94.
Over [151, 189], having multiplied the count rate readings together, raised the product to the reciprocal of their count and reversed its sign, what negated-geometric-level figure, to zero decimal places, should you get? -408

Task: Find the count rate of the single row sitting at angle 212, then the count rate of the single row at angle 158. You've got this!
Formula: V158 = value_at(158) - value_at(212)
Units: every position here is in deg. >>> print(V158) 26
